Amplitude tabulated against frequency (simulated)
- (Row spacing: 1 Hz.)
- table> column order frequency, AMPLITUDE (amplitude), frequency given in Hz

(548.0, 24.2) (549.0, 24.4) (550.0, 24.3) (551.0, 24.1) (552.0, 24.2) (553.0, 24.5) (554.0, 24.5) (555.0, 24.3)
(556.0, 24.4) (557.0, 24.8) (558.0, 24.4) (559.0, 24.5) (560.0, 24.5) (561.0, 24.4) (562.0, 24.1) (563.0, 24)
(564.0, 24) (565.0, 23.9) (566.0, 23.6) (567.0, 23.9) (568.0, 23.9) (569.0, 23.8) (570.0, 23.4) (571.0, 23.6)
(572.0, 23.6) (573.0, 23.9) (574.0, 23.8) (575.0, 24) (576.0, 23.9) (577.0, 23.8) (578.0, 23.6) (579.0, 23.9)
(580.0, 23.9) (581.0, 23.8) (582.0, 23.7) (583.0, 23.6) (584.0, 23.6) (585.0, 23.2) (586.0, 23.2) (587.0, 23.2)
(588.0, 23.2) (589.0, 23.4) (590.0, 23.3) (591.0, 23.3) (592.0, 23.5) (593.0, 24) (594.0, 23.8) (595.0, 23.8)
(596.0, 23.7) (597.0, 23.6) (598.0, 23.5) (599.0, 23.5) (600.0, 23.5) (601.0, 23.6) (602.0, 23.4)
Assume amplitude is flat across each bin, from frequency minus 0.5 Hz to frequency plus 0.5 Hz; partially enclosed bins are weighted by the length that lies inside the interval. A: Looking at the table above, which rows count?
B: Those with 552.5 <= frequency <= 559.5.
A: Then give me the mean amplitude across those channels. 24.5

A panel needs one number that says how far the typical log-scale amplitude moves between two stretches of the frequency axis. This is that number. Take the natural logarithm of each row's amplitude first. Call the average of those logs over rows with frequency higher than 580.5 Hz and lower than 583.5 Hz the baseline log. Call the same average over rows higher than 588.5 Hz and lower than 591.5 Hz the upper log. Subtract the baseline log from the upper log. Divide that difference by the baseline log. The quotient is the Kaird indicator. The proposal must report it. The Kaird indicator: -0.005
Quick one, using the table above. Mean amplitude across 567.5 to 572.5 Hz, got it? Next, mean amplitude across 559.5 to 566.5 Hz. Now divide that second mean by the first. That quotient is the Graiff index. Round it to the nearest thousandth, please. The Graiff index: 1.017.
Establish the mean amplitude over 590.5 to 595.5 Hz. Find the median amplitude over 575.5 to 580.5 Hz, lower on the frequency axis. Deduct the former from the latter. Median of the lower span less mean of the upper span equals 0.22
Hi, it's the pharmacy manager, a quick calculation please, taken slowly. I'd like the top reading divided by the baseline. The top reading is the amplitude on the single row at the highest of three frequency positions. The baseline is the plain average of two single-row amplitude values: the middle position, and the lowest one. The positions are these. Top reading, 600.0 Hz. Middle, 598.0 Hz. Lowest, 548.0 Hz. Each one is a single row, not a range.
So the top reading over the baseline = 0.985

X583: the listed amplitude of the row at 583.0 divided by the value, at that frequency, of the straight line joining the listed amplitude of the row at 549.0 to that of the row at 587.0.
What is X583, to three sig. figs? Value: 1.01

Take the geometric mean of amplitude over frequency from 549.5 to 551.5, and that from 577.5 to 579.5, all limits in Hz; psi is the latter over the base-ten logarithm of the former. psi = 17.16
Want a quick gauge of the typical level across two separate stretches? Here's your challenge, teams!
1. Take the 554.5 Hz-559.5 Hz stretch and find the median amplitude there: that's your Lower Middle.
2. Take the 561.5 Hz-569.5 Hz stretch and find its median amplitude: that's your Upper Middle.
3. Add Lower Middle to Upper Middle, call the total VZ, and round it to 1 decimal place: 48.3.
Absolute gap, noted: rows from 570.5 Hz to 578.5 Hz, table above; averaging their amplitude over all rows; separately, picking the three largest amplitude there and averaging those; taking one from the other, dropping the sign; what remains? 0.158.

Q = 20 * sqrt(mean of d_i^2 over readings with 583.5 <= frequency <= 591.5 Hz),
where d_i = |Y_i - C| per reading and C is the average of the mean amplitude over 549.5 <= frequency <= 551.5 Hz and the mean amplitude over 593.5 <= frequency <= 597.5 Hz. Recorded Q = 14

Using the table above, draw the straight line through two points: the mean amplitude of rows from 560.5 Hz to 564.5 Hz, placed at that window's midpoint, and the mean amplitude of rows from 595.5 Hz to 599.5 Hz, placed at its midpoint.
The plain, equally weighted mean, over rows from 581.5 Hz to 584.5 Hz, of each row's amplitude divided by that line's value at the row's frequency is 0.993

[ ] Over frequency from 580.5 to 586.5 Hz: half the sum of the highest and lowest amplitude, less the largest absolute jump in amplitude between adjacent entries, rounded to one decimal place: 23.1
